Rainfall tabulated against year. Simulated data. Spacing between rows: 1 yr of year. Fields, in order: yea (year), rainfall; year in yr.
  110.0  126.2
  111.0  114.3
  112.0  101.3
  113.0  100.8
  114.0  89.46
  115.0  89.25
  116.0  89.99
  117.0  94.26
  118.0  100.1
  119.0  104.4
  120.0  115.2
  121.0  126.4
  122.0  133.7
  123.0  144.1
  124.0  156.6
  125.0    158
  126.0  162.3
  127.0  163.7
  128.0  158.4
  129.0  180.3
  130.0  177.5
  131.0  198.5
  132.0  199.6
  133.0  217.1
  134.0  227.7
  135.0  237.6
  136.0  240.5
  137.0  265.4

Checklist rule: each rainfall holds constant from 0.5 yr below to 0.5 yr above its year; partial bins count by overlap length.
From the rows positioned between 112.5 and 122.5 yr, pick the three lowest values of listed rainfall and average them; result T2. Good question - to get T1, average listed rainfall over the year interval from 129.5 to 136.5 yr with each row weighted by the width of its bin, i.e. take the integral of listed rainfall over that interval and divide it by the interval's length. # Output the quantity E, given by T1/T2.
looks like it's 2.4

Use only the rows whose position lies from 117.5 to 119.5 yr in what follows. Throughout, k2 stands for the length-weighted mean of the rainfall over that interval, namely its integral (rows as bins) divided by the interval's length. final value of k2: 102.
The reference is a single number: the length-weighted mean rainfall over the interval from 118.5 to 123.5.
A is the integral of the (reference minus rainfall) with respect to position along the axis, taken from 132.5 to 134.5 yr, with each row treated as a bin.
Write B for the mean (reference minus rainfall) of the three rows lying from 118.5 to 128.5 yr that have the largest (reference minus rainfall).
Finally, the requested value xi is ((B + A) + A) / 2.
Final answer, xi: -191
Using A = -195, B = 9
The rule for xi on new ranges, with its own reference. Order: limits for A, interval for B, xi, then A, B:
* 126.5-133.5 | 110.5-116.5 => -404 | -422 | 35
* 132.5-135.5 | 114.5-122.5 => -291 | -308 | 34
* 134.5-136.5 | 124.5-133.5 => -246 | -229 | -35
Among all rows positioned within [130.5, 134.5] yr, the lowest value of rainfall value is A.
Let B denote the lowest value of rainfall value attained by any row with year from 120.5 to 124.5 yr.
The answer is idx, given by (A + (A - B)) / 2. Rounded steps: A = 198.5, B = 126.4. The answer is 135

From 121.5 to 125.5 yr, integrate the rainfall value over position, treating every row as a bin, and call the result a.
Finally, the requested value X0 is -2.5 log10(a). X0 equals -6.9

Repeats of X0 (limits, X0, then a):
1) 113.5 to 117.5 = -6.4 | 363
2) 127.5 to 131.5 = -7.1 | 715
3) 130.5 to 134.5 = -7.3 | 843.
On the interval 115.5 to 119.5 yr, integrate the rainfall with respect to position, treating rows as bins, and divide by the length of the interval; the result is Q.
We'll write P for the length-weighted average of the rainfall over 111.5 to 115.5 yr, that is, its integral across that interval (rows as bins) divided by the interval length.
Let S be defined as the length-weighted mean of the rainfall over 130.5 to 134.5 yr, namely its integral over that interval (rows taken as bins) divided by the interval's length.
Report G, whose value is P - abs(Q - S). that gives -18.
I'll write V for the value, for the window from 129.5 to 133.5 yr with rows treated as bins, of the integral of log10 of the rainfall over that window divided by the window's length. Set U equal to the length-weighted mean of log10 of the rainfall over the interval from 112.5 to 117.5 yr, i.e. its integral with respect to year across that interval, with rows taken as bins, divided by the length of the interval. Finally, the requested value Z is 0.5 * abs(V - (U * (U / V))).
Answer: 0.31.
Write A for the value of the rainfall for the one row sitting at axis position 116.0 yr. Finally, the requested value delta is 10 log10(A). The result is 19.5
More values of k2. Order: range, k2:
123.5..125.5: 157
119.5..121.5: 121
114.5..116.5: 90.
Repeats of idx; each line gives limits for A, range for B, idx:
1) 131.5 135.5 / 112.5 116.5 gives 155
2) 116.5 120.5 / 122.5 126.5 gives 22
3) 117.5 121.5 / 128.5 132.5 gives 11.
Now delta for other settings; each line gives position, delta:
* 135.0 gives 23.8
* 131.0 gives 23.0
